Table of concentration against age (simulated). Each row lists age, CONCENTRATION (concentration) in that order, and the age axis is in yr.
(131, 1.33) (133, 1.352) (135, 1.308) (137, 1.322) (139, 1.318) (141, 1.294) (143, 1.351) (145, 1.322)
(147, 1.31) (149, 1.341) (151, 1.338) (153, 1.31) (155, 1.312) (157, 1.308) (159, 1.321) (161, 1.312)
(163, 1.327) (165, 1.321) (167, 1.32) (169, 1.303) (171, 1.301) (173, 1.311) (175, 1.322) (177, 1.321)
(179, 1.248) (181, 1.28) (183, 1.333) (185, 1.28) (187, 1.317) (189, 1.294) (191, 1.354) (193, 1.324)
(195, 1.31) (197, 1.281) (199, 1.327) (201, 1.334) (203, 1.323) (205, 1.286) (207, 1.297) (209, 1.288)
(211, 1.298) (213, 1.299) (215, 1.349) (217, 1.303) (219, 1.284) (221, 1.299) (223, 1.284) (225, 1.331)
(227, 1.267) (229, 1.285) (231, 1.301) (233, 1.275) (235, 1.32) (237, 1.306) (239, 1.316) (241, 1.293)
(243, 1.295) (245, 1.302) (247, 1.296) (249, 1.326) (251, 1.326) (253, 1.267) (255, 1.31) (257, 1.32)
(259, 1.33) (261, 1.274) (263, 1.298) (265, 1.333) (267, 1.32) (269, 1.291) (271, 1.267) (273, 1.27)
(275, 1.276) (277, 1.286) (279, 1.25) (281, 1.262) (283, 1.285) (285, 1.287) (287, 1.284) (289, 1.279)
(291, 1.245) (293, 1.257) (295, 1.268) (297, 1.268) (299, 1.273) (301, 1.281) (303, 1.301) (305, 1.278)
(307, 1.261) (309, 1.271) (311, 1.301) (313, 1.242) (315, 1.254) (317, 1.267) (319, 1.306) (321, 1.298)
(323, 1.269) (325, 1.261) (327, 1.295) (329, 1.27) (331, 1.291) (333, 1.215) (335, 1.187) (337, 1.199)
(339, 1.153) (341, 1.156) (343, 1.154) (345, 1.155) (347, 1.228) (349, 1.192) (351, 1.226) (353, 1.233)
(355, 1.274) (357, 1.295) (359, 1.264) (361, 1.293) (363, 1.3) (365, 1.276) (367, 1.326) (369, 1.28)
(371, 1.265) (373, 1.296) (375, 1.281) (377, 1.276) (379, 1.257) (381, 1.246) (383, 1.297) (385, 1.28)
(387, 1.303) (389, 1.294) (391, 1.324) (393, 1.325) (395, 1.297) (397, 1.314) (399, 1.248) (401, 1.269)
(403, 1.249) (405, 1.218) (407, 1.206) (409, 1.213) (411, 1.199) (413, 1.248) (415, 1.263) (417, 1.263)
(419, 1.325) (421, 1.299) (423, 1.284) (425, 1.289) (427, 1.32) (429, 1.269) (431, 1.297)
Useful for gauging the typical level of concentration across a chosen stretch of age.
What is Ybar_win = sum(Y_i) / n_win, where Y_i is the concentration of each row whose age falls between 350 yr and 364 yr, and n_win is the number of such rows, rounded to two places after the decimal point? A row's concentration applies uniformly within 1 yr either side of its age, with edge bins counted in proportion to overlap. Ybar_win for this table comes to 1.27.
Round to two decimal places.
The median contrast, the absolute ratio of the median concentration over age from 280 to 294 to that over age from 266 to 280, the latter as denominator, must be 1.00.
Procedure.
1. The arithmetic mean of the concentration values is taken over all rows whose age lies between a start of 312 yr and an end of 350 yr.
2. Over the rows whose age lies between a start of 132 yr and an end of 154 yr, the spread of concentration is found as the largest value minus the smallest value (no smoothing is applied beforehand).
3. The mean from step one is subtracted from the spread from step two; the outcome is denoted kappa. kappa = -1.17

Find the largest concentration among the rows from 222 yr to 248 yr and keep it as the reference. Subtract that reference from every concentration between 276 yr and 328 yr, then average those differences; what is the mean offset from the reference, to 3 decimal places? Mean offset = -0.057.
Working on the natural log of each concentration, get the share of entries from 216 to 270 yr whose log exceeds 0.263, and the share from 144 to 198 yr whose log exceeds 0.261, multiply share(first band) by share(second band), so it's 0.42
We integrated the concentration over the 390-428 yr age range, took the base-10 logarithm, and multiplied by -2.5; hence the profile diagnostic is -4.210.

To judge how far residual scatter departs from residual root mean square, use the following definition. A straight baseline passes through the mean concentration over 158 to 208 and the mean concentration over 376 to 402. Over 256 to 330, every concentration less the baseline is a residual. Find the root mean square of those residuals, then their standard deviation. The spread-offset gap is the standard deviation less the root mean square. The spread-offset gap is -0.006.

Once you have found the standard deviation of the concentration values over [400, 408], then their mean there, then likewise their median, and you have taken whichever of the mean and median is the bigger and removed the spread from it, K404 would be 1.21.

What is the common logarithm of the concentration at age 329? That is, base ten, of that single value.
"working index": 0.104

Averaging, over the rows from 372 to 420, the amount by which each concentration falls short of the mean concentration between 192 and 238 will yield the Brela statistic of 0.03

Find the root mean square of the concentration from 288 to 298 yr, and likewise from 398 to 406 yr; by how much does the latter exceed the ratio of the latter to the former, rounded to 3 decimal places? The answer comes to 0.260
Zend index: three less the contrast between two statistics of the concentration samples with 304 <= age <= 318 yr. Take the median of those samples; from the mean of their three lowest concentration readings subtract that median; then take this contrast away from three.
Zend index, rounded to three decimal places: 3.015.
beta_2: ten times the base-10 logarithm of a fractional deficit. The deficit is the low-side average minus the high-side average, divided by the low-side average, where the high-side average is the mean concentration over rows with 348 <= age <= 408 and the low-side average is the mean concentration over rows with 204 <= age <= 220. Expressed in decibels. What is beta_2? -16.8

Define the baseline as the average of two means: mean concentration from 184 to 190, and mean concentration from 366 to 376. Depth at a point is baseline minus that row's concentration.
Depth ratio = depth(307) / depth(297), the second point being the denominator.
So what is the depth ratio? 1.3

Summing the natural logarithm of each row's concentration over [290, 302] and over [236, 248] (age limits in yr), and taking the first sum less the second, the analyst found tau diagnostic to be -0.168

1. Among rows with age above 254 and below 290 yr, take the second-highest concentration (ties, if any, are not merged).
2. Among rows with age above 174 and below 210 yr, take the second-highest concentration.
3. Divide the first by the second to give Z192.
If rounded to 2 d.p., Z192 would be 1.00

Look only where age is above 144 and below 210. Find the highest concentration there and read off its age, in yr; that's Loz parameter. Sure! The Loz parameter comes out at 191 yr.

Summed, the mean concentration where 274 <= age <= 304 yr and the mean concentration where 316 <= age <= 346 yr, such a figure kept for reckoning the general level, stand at 2.51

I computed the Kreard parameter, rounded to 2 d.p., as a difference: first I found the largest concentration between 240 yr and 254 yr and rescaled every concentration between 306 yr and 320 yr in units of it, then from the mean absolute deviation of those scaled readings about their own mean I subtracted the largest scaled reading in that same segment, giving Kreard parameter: -0.97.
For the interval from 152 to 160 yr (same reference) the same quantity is -0.99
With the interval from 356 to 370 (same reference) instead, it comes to -0.99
